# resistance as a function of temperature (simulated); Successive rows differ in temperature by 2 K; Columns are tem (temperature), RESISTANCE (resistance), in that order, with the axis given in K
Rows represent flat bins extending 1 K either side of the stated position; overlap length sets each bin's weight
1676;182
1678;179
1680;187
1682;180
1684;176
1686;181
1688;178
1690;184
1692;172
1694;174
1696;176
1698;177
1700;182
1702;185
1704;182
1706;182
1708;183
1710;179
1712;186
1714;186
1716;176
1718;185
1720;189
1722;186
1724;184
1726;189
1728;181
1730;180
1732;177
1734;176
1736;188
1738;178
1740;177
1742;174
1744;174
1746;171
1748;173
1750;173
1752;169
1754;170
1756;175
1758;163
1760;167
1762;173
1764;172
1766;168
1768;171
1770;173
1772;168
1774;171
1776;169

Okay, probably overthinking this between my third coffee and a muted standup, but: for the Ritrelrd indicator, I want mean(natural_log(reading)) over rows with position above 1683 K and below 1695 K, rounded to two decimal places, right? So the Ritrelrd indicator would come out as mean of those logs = 5.18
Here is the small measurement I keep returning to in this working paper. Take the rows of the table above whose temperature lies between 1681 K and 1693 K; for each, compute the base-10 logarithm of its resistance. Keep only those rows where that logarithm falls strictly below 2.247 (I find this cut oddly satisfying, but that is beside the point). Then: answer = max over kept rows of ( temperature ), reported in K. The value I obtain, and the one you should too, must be 1692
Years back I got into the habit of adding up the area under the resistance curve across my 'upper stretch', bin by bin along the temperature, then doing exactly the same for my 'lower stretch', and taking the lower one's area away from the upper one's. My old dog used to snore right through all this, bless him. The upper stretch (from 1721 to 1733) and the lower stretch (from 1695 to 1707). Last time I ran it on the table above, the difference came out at 26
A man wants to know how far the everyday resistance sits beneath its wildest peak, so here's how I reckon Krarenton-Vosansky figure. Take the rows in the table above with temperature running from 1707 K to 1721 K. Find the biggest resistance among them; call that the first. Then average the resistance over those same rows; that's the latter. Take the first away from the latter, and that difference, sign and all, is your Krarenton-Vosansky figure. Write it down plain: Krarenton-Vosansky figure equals -5.6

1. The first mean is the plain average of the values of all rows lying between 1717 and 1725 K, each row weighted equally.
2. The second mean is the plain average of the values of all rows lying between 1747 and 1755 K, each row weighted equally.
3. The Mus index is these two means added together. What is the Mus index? 357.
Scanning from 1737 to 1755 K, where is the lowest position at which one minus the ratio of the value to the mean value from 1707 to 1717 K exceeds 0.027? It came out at 1740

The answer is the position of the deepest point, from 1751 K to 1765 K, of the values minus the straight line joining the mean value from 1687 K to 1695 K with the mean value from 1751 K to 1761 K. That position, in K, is 1758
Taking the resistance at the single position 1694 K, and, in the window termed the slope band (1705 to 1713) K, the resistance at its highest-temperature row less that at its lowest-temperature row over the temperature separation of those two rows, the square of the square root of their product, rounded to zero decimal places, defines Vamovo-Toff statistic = 116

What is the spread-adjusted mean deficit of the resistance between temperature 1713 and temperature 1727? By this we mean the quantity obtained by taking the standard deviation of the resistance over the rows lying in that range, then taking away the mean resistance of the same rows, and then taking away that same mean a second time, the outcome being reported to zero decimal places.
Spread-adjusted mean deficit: -366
